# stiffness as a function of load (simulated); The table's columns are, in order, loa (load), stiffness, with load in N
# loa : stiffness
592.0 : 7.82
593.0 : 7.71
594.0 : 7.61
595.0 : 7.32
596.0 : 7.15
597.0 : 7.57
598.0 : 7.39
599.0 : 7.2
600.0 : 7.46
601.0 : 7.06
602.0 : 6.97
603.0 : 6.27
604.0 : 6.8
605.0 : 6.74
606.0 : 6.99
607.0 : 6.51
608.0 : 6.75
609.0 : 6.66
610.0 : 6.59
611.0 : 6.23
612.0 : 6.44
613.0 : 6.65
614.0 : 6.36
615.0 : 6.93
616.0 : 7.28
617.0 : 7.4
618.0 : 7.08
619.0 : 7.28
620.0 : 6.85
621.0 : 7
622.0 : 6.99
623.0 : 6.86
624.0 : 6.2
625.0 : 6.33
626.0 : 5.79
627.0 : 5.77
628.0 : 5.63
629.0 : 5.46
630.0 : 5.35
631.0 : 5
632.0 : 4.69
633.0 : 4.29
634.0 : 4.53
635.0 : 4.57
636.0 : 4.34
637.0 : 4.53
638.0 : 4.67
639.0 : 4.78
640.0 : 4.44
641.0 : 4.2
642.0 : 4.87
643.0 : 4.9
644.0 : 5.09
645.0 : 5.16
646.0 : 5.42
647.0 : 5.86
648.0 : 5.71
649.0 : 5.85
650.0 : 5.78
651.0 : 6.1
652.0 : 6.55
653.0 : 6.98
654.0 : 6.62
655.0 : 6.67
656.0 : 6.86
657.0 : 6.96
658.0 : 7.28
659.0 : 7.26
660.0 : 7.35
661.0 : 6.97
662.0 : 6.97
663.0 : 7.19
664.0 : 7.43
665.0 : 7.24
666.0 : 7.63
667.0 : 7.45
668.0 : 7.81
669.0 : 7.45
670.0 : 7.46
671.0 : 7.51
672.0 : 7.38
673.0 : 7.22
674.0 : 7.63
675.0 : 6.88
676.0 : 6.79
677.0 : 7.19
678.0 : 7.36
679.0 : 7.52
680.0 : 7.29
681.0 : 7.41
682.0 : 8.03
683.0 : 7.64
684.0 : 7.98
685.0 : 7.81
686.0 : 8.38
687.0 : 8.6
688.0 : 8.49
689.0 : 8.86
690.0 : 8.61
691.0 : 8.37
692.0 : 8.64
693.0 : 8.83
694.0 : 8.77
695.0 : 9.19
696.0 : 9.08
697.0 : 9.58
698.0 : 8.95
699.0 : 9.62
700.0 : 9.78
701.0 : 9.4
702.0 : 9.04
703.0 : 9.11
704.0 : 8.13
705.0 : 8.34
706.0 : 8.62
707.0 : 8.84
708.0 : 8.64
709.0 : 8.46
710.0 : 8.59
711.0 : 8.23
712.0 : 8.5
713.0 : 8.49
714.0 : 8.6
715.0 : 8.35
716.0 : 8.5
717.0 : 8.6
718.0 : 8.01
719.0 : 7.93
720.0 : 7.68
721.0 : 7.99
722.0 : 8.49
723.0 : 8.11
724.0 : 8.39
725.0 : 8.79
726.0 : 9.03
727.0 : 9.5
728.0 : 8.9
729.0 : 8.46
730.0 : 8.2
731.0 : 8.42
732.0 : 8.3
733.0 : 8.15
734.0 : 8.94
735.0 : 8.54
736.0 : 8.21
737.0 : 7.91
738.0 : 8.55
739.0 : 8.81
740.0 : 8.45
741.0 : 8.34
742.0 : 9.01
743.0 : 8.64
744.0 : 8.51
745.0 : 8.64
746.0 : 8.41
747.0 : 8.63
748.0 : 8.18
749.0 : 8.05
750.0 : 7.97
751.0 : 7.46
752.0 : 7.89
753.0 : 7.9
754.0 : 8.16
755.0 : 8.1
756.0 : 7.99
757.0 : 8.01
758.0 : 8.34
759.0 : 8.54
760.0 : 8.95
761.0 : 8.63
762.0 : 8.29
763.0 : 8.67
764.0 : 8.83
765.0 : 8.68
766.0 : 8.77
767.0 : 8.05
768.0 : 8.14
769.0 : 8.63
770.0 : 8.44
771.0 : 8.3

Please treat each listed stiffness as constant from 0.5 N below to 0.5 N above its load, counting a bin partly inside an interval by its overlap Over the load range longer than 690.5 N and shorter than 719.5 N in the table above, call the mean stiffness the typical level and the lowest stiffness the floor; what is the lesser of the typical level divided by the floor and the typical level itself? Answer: 1.10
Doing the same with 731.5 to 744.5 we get 1.07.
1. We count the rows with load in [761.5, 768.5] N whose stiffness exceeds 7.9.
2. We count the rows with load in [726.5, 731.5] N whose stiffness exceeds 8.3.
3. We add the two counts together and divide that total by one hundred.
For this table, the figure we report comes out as 0.110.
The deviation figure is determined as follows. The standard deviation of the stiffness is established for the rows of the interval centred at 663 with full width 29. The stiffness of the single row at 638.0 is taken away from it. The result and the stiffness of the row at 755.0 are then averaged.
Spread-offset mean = 2.0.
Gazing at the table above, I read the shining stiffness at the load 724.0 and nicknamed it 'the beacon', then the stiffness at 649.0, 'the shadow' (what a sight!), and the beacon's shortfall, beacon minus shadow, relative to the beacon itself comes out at 0.30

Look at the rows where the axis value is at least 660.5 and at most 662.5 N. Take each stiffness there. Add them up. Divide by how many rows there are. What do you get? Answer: 7.0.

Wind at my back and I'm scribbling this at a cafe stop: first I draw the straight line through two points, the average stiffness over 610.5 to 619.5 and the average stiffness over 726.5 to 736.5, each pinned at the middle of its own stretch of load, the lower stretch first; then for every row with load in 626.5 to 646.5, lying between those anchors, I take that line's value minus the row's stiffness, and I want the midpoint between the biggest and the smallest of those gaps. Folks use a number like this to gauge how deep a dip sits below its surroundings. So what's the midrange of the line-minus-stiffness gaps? 2.1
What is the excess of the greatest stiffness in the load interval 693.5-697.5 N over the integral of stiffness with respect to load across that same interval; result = -27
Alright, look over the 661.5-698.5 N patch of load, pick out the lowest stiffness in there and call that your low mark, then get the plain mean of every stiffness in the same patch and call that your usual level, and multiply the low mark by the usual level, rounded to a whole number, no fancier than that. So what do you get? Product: 54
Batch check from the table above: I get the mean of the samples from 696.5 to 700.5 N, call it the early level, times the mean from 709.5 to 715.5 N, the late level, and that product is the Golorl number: 80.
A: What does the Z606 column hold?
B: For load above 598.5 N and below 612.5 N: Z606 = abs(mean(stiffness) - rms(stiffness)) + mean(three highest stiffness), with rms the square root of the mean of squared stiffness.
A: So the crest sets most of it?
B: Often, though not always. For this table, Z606 7.2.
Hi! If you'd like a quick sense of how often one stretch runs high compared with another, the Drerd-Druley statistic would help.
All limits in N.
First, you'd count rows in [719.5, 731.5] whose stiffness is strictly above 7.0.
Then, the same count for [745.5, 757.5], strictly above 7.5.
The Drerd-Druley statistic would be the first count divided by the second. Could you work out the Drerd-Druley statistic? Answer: 1.1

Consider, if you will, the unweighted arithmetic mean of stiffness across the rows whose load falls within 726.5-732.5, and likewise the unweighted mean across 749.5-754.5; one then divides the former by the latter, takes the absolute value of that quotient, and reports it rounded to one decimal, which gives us 1.1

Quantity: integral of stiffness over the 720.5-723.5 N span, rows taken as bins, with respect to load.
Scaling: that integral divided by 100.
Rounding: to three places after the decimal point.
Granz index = 0.246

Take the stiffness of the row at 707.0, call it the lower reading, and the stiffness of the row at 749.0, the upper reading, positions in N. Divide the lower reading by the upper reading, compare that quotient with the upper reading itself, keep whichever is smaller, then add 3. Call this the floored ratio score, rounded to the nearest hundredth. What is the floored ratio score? 4.10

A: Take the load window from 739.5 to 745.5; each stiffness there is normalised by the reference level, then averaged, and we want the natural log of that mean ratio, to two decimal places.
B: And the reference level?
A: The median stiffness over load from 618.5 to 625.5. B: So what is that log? 0.23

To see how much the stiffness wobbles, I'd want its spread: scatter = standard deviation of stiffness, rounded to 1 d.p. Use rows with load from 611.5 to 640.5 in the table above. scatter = 1.1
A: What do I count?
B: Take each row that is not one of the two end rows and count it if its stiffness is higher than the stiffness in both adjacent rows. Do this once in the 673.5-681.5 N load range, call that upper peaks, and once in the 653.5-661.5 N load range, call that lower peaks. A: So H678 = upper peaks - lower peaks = -1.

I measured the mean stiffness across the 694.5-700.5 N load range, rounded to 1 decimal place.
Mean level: 9.4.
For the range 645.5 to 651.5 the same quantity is 5.8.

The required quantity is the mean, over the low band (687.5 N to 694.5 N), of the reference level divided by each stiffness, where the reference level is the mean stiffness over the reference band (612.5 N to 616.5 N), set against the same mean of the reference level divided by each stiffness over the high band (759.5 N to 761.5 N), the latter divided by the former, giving 0.98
